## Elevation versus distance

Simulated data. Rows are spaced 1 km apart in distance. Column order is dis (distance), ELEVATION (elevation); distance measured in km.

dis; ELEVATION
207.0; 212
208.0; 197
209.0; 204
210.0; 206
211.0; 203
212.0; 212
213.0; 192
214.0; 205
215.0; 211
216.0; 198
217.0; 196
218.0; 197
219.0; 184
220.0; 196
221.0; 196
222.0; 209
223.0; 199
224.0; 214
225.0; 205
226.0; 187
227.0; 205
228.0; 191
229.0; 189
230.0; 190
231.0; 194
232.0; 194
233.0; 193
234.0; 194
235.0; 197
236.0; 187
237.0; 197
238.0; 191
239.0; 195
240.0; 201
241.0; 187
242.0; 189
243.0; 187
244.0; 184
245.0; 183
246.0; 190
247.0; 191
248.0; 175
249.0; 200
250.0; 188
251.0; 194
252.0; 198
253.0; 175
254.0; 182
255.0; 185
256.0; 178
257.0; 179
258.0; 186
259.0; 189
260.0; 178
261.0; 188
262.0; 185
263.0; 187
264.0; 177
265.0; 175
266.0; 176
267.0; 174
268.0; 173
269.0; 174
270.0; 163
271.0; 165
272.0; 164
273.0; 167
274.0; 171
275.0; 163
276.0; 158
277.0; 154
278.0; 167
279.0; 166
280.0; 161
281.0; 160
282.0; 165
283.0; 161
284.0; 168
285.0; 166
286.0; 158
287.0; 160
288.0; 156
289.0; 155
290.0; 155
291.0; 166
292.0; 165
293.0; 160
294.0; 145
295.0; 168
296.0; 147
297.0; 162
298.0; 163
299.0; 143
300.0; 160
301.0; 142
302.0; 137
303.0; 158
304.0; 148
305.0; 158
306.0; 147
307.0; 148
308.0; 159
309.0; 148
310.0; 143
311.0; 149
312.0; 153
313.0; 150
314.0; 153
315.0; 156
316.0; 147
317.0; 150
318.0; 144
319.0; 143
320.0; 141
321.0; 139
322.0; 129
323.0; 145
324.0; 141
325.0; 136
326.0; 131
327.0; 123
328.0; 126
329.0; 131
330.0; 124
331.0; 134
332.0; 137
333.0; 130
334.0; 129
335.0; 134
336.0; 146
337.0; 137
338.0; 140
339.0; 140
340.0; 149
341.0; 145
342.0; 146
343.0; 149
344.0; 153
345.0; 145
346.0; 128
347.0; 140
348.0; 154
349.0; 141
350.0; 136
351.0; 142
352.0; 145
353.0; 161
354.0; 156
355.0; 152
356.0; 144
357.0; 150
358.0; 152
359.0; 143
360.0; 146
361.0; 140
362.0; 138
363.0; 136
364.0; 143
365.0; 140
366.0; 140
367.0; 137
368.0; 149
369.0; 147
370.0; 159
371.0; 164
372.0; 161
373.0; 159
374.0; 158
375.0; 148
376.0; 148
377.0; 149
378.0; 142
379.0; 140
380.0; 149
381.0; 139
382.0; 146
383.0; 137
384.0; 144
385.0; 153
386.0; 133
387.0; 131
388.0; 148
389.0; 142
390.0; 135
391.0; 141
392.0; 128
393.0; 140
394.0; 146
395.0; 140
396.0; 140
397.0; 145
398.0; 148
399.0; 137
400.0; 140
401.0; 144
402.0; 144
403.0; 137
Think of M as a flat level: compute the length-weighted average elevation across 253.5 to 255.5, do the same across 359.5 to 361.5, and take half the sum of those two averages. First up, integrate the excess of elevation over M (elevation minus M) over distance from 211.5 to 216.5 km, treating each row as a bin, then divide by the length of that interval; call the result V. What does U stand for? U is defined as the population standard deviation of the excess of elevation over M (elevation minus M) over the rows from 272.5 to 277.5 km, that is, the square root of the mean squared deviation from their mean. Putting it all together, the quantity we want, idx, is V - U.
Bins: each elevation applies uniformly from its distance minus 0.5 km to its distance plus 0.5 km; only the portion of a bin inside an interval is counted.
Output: 34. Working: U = 6.1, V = 40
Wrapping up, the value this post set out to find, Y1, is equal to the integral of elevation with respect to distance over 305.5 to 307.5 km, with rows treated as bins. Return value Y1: 295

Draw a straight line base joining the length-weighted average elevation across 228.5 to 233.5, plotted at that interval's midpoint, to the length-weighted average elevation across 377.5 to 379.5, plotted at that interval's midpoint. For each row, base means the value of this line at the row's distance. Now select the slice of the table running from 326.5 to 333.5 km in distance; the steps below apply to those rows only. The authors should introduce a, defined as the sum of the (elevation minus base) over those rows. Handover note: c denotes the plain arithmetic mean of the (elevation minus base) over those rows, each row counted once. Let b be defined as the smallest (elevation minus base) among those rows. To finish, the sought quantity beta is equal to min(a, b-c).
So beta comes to -199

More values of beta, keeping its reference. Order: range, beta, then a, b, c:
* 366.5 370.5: -12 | 14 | -8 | 4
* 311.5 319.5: -106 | -106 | -19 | -13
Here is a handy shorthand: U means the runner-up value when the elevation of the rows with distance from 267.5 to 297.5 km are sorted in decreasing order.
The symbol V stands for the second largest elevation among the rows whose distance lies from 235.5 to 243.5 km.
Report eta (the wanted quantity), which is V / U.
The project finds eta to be 1.14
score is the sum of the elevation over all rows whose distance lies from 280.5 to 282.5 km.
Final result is 325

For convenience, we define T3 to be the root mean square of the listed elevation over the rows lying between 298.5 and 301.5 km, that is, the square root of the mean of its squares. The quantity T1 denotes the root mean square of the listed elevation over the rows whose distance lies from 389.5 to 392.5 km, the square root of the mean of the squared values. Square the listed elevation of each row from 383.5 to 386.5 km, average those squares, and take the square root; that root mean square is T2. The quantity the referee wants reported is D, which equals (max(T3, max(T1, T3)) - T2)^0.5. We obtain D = 2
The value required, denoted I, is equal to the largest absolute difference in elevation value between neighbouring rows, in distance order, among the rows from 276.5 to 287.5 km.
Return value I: 13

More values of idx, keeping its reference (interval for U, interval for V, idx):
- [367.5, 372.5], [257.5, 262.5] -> 15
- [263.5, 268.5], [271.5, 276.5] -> 0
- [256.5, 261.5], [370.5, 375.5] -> -10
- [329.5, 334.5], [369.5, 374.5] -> -7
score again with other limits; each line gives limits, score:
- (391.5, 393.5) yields 268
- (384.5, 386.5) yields 286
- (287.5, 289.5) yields 311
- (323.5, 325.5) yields 277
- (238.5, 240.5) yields 396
